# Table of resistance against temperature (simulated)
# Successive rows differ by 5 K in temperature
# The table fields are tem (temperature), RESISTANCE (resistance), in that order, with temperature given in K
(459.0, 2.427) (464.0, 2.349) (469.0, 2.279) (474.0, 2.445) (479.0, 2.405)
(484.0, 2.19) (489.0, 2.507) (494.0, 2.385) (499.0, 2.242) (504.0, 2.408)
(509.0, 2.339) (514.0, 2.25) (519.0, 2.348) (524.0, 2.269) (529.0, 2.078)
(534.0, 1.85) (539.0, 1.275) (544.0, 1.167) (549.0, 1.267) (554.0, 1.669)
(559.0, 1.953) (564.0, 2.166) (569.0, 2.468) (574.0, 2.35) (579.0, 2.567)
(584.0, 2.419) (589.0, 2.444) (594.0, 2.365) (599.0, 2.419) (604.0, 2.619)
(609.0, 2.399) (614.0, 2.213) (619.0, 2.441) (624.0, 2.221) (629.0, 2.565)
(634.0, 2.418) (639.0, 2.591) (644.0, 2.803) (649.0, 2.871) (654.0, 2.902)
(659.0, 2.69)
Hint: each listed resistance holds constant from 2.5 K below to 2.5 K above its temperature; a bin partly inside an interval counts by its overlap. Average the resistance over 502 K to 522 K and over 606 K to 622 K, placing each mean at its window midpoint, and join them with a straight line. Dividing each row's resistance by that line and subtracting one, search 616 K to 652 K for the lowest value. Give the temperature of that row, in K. 624.0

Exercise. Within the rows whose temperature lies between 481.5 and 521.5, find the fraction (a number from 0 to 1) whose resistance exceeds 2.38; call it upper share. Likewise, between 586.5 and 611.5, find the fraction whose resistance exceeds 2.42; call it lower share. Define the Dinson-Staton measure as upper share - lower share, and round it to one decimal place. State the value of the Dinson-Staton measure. 0.0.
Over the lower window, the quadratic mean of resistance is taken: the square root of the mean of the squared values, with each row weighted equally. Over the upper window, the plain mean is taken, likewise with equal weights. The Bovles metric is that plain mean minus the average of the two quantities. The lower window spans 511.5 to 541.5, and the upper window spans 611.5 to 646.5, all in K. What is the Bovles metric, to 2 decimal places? 0.21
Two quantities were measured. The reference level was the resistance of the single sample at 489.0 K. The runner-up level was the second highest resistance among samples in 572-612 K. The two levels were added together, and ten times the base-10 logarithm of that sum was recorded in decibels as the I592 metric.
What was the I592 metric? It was 7.05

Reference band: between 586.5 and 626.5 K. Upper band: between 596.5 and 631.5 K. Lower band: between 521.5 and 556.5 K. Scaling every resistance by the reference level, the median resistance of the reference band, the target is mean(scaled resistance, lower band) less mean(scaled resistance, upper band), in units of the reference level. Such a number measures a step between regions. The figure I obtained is -0.31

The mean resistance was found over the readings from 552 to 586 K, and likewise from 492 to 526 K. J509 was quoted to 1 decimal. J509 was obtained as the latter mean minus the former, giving 0.1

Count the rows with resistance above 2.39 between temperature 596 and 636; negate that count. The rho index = -6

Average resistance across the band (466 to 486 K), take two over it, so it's 0.86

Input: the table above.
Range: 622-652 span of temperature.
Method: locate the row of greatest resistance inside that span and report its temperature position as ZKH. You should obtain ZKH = 649.0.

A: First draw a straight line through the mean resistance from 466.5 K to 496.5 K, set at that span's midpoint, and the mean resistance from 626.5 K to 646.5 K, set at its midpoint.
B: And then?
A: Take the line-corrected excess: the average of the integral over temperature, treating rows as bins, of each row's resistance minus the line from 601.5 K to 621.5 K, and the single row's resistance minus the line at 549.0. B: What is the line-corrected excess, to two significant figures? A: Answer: -2.0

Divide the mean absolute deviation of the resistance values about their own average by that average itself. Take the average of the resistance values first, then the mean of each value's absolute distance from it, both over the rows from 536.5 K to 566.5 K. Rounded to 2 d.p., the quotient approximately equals 0.22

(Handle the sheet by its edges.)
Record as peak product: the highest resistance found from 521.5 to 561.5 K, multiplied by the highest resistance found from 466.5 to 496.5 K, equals 5.69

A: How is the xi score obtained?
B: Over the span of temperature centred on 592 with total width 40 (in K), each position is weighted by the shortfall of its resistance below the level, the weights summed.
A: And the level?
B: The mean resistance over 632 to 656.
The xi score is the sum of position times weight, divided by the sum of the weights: 590.9 K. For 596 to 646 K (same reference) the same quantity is 617.3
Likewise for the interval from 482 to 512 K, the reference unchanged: 496.2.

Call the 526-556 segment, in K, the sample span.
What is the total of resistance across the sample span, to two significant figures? 9.3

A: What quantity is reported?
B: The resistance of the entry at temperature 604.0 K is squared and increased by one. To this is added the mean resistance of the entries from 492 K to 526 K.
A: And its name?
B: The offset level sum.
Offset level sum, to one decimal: 10.2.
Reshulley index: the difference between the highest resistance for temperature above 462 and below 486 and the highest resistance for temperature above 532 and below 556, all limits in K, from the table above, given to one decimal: 0.6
